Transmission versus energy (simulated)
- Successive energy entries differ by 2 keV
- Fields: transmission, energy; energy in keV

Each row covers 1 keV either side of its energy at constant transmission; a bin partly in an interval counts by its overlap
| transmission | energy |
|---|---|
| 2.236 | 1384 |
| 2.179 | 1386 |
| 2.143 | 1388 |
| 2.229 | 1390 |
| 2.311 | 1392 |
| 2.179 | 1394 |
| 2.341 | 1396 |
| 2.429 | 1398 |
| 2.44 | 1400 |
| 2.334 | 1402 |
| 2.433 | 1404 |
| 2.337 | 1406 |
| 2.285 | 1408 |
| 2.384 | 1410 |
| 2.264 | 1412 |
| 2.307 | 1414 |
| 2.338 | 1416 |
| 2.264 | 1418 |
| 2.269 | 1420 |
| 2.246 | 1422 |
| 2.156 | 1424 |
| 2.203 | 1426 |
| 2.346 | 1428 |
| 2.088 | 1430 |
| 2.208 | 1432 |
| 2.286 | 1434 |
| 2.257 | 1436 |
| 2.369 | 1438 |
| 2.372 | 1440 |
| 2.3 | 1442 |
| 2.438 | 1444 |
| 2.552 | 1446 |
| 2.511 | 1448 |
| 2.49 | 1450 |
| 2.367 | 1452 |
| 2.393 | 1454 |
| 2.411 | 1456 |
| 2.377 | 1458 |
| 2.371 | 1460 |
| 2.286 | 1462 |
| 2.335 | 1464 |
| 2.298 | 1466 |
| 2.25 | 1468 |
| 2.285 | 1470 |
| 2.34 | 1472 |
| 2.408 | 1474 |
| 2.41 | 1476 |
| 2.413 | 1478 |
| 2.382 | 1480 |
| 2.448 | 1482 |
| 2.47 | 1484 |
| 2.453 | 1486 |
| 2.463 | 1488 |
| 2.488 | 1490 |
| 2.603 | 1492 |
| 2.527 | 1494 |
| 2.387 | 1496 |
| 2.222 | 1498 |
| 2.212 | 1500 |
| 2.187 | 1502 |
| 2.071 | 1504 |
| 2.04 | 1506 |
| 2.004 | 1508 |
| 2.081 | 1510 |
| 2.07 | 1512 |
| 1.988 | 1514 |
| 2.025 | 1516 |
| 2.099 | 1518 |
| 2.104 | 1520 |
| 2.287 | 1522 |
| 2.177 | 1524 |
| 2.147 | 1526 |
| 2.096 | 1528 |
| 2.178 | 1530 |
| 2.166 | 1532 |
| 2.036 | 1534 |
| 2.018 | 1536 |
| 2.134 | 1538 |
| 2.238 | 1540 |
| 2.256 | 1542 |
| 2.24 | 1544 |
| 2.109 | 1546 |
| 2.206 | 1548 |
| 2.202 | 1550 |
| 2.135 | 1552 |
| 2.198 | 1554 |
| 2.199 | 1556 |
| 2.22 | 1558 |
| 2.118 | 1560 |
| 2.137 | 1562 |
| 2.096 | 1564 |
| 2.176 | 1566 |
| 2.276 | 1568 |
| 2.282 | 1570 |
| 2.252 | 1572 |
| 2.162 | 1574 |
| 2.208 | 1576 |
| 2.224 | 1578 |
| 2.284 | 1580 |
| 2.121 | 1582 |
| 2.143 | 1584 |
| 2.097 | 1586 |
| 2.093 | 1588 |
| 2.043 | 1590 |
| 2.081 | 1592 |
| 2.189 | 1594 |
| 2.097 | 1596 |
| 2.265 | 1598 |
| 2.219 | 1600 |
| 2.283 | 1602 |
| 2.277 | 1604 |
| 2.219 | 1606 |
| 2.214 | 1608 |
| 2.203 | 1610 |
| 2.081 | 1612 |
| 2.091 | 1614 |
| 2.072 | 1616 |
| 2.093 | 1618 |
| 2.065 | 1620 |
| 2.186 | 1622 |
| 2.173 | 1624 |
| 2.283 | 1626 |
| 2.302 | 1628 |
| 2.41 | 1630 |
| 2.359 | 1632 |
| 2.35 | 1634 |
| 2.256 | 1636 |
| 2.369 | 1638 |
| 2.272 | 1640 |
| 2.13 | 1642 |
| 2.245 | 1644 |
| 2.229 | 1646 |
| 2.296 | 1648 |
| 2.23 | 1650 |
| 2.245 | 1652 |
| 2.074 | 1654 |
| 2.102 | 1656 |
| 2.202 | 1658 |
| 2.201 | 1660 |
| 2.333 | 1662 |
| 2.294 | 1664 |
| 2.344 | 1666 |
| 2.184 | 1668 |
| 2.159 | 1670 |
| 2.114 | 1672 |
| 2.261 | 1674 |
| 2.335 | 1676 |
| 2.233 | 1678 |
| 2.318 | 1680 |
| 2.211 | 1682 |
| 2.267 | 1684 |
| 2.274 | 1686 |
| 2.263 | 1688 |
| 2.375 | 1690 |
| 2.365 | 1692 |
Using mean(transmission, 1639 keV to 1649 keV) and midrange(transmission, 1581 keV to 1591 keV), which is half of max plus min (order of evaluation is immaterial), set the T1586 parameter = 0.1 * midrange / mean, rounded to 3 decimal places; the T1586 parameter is 0.094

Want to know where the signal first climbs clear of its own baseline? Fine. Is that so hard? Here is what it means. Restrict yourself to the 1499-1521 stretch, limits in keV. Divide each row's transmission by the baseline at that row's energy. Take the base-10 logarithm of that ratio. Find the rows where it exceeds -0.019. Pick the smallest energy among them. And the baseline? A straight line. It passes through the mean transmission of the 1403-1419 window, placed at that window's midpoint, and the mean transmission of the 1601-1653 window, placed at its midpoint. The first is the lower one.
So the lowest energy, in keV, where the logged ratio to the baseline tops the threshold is 1500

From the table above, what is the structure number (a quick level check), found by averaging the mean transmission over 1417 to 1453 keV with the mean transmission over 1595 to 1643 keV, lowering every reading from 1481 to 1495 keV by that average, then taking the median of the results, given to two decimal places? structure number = 0.20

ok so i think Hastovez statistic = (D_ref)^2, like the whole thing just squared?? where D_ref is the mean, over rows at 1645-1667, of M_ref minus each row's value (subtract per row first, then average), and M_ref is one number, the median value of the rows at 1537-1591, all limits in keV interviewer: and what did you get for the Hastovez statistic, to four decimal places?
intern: 0.0011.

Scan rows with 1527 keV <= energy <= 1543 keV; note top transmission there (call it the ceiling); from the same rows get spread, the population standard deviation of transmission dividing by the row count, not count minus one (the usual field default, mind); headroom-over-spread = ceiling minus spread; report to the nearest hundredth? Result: 2.17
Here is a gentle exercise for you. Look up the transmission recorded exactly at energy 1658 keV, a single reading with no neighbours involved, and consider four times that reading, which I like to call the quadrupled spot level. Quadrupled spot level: 8.81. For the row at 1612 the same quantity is 8.32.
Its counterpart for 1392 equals 9.24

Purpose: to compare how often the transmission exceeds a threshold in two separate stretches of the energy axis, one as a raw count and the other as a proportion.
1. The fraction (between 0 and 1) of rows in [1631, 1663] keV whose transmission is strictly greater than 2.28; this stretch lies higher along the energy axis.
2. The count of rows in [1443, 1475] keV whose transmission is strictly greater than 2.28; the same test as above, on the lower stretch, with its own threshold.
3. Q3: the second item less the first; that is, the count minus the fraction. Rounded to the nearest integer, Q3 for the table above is 15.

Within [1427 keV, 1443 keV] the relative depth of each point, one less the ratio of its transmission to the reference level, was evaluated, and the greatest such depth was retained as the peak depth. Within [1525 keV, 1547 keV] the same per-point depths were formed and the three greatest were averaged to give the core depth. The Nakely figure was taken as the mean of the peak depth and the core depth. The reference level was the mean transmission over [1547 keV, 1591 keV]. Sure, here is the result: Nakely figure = 0.049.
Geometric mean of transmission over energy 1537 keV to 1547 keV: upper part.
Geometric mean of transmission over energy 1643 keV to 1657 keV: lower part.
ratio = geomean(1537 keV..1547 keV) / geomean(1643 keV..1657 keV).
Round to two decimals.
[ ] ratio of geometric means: 1.00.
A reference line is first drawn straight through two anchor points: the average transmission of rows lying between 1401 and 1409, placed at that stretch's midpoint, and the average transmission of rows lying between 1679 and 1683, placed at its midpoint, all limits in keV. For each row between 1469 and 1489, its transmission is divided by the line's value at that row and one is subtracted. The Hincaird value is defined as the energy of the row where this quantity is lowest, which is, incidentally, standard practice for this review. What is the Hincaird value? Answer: 1470 keV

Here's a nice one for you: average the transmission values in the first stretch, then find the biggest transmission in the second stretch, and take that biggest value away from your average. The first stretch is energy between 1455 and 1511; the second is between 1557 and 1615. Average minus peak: 0.045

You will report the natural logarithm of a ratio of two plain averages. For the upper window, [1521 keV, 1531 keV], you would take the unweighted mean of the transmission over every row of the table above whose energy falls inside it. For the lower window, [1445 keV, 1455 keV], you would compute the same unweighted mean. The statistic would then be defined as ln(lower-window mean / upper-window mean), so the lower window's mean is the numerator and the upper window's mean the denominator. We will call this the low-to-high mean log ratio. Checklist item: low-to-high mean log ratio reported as 0.12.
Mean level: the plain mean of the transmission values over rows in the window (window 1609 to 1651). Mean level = 2.22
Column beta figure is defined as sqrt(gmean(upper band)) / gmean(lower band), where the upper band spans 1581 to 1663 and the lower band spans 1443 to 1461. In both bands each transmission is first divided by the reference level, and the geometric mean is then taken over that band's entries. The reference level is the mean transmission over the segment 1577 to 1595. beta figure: 0.89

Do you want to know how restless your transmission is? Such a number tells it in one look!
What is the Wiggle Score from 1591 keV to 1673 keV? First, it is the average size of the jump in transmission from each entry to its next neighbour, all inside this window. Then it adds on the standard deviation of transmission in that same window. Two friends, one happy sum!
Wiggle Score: 0.16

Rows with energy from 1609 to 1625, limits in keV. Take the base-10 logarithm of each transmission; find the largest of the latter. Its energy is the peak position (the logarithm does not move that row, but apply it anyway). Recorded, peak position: 1610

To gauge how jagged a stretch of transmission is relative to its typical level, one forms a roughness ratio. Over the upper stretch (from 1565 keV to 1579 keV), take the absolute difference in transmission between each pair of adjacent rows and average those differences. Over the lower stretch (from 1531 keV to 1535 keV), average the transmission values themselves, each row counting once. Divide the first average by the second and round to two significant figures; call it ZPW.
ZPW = 0.023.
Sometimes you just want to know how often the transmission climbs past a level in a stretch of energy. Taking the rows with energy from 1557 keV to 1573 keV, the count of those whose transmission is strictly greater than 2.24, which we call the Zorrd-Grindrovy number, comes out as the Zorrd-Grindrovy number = 3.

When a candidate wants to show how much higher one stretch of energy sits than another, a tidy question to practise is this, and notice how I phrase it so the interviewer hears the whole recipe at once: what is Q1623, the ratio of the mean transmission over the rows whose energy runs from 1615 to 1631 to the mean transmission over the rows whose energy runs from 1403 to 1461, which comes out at 0.94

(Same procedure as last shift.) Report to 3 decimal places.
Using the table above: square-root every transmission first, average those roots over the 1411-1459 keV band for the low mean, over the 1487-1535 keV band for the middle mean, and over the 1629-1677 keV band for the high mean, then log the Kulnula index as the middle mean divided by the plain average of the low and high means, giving 0.979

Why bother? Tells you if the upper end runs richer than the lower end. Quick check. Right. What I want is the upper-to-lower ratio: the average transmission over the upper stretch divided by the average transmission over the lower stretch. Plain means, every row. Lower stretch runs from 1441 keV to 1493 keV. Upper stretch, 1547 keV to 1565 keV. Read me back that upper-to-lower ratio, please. 0.90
